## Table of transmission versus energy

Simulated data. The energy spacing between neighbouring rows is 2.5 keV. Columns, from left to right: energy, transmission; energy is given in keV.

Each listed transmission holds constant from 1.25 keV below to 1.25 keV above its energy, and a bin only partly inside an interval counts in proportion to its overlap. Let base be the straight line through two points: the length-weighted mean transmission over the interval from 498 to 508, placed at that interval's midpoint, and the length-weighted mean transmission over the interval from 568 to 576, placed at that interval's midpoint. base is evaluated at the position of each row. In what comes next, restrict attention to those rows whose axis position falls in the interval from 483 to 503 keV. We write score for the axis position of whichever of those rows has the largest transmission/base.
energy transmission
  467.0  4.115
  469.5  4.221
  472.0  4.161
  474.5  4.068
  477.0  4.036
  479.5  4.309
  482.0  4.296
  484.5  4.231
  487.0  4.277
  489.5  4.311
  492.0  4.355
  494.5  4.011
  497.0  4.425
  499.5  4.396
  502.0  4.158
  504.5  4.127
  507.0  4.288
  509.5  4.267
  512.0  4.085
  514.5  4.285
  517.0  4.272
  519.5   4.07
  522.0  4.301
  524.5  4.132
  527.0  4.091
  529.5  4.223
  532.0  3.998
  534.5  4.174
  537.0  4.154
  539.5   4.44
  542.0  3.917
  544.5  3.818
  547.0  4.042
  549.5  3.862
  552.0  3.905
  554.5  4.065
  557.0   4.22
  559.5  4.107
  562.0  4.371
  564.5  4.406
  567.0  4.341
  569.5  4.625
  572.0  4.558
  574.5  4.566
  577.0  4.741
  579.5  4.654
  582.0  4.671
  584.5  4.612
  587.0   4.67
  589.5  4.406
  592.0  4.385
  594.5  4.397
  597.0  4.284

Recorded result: 497.0 keV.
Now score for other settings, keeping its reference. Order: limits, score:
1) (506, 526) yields 507.0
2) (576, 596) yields 577.0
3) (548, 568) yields 564.5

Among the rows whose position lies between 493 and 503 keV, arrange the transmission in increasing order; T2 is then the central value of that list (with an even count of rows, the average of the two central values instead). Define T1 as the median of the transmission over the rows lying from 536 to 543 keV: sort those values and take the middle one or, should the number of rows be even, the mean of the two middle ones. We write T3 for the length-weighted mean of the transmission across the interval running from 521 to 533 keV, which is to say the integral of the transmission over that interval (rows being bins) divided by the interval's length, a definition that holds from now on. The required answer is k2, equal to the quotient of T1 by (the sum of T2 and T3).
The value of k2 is 0.49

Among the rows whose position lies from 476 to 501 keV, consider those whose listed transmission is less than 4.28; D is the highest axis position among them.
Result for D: 494.5 keV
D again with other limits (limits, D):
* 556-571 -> 559.5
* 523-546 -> 544.5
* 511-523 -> 519.5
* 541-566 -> 559.5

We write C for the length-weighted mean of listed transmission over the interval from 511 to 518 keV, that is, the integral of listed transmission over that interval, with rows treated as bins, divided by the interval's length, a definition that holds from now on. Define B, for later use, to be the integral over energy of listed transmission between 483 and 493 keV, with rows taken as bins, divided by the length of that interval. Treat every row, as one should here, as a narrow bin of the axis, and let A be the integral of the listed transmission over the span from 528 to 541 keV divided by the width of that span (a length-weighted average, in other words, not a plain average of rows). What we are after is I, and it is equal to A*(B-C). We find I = 0.3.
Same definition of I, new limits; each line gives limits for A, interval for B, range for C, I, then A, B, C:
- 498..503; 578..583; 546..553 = 3.1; 4.3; 4.7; 3.93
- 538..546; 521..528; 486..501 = -0.5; 4.1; 4.2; 4.29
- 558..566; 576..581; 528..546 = 2.5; 4.3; 4.7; 4.10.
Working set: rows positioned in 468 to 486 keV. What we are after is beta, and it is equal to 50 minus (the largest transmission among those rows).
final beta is 45.7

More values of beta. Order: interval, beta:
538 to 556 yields 45.6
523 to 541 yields 45.6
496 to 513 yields 45.6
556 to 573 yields 45.4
